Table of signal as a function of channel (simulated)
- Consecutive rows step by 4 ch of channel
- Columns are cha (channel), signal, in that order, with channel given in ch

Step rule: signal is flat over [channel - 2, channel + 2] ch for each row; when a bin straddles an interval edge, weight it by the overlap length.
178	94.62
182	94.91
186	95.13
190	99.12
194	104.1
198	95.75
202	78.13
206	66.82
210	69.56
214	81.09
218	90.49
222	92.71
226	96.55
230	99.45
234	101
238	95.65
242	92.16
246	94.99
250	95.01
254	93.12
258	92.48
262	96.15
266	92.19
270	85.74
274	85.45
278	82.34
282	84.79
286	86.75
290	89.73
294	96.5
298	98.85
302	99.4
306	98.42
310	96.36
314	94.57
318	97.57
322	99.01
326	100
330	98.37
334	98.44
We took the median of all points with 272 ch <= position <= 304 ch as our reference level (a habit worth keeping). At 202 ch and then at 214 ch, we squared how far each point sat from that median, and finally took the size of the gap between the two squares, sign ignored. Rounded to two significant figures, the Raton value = 51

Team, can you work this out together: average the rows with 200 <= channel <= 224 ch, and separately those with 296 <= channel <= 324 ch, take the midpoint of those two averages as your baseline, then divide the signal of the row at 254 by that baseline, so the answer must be 1.05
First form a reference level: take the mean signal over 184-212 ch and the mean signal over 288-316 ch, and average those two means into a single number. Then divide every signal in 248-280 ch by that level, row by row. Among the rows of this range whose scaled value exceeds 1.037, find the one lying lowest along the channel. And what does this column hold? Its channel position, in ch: 250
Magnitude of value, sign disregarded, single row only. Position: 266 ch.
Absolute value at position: 92.2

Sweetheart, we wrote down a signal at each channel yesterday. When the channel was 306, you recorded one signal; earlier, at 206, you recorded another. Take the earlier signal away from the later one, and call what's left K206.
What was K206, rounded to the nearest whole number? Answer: 32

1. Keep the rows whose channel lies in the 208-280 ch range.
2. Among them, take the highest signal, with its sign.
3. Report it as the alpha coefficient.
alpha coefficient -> 101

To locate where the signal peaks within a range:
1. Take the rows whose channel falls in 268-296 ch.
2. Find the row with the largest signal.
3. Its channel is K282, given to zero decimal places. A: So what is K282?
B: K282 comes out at 294 ch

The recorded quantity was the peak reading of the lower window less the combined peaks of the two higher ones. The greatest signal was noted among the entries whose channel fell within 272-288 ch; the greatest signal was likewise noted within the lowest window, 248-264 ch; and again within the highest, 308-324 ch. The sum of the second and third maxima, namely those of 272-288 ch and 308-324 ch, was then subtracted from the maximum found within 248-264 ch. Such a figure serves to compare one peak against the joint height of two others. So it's -90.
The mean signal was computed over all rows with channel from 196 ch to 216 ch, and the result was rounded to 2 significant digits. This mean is 78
